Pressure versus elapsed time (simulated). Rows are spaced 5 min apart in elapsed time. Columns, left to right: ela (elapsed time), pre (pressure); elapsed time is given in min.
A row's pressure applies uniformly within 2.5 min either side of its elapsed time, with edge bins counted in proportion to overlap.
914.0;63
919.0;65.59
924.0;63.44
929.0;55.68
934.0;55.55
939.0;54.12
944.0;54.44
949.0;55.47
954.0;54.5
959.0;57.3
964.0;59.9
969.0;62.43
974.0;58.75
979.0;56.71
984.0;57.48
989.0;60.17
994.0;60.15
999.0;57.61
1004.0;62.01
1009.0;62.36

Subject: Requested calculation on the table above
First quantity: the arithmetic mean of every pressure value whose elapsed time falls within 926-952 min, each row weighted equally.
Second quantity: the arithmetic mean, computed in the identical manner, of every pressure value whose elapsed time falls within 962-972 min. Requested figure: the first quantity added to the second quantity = 116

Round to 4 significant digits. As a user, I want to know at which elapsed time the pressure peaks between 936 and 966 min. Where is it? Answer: 964.0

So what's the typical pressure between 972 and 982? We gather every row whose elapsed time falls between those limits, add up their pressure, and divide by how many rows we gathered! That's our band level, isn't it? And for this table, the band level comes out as 57.7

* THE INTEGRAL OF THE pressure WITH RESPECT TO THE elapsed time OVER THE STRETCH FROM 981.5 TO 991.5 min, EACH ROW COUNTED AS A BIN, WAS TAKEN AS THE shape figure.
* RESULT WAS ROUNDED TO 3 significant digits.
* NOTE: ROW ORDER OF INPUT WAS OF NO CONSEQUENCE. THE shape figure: 588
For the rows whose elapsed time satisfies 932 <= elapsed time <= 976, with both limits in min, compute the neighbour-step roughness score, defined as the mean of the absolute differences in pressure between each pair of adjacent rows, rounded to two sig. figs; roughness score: 1.9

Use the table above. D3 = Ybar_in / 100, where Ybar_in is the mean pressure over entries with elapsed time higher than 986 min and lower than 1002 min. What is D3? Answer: 0.593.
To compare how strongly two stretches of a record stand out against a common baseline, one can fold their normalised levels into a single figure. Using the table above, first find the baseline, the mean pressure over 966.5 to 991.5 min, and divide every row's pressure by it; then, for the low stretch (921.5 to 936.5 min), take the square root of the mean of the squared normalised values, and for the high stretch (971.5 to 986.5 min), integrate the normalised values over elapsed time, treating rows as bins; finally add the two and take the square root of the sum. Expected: 3.95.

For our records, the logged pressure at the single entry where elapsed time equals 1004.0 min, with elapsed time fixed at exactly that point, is 62.01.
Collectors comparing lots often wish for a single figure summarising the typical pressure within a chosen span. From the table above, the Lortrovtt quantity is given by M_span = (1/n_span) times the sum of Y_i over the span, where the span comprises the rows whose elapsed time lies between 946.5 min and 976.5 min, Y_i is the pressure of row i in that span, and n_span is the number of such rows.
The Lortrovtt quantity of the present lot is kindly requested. 58.1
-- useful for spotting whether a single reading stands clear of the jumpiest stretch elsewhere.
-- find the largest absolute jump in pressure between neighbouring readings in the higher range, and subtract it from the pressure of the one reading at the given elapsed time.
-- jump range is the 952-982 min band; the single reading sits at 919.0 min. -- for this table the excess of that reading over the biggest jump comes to 62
